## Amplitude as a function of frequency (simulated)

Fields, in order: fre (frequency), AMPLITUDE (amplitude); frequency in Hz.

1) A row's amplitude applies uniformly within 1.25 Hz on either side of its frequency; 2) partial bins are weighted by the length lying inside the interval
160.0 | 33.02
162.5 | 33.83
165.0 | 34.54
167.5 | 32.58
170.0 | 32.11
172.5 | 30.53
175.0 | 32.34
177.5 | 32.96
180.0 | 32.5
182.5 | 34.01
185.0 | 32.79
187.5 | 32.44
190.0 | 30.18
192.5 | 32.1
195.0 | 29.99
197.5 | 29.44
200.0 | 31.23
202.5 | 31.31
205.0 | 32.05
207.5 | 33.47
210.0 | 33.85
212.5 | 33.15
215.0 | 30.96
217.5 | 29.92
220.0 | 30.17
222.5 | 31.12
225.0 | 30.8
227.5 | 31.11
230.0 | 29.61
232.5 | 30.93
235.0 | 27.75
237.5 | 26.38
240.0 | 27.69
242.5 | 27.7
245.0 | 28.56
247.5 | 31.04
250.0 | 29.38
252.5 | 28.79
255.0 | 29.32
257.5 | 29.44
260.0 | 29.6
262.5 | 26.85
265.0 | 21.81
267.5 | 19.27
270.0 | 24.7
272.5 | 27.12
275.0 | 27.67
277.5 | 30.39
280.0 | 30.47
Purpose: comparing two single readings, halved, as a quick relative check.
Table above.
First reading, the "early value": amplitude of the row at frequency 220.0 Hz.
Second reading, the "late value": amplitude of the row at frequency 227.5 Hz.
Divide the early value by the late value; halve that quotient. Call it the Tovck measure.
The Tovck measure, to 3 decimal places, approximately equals 0.485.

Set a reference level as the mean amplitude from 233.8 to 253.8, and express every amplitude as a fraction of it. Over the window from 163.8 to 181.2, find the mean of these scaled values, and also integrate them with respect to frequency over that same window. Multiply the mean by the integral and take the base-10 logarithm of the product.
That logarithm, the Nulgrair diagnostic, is 1.36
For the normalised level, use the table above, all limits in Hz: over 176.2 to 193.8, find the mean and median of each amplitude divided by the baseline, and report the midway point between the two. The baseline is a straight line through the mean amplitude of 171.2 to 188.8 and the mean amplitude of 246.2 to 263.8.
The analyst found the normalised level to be 1.01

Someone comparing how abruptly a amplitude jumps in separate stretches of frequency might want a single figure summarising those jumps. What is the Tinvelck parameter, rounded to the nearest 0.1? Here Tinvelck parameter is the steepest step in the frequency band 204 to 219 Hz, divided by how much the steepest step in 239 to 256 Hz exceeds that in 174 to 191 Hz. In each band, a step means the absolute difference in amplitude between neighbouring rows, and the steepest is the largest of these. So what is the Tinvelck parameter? 10.0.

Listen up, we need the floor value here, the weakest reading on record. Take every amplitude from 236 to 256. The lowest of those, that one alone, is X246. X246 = 26.38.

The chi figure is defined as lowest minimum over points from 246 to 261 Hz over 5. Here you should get 5.8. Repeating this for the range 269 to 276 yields 4.9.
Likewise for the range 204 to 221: 6.0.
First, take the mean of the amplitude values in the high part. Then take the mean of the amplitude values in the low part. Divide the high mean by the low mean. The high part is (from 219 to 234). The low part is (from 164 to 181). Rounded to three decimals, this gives 0.942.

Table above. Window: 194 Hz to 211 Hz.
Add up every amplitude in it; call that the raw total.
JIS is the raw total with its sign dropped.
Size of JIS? 221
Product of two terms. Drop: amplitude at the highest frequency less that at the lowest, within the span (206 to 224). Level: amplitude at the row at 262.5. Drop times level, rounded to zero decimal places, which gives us -63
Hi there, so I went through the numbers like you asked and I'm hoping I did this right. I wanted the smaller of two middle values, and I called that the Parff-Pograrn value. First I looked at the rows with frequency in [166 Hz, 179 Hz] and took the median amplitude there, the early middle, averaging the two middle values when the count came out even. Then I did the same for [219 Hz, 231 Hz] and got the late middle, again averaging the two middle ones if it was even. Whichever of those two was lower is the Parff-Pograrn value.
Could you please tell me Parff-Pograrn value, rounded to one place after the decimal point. 30.8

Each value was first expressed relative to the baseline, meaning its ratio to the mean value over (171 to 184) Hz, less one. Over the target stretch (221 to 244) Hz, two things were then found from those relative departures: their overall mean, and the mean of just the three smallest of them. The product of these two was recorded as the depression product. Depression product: 0.016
